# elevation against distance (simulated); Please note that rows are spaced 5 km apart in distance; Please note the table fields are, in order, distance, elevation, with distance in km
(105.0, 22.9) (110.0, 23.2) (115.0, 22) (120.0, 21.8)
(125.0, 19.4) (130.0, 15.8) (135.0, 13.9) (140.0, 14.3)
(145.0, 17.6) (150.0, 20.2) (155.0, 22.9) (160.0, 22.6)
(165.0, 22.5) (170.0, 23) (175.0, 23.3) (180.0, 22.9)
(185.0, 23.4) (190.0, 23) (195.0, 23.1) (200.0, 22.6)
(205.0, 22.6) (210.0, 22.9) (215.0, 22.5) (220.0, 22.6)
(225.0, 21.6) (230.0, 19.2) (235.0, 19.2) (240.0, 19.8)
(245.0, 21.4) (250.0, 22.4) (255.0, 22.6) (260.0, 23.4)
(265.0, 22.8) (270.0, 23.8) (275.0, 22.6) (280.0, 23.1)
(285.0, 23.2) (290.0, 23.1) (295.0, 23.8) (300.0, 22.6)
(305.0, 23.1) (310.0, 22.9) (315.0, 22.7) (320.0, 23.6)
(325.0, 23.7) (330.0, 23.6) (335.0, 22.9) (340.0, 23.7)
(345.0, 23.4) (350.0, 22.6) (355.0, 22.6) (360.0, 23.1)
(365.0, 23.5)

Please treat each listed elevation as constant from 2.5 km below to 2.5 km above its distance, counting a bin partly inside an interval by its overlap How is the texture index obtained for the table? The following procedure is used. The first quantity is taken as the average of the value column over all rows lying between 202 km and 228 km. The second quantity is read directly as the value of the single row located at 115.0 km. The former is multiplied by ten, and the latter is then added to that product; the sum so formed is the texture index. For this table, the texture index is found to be 246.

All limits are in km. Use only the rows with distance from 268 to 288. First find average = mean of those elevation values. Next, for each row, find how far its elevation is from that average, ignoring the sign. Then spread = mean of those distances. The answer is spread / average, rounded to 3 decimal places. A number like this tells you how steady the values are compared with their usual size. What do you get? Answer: 0.014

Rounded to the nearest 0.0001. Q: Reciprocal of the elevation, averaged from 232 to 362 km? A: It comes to 0.0441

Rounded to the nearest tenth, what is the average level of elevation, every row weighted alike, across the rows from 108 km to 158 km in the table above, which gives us 19.1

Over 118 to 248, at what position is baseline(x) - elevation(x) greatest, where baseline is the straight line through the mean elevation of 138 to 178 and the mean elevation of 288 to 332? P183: 135.0 km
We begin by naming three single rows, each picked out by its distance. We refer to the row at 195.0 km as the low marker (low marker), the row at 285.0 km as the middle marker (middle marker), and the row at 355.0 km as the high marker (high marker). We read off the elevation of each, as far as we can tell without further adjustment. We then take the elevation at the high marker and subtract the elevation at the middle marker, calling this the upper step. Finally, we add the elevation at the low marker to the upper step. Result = 22.5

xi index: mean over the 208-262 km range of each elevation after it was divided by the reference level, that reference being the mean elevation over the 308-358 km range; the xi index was 0.93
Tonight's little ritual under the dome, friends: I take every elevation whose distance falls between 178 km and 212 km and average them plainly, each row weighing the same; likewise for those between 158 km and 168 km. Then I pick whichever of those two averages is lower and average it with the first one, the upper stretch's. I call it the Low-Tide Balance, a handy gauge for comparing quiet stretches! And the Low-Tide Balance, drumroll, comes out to 22.7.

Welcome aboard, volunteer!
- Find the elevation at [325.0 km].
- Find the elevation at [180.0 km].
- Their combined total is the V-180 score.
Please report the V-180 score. 46.6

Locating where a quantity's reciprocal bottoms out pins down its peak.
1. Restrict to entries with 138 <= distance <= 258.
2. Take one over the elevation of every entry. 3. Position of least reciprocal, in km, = 185.0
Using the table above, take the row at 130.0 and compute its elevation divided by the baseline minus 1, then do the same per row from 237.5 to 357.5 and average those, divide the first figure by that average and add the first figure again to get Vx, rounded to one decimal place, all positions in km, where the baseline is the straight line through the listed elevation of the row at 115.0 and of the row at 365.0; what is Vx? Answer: 31.8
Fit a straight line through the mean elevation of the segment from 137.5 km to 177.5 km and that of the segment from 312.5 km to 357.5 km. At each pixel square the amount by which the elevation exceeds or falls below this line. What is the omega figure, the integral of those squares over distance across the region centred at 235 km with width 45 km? 103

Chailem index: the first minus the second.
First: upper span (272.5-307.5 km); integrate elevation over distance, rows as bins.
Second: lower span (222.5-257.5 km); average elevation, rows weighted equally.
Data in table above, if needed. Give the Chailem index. 787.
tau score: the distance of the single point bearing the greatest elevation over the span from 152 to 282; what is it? 270.0 km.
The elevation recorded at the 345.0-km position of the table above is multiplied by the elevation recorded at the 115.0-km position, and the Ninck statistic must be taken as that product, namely 515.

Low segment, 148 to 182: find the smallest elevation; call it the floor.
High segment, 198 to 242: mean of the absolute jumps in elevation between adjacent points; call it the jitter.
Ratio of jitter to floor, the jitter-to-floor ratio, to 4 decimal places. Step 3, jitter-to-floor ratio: 0.0297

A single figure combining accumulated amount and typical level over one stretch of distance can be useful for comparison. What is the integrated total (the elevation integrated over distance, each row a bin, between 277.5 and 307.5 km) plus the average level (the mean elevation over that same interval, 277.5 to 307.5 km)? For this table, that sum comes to 718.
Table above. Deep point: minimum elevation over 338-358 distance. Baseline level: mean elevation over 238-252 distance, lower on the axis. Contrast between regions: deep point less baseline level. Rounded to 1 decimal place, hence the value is 1.4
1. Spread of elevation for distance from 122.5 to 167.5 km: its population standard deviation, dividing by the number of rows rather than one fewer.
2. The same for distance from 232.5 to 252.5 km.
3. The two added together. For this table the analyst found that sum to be 4.6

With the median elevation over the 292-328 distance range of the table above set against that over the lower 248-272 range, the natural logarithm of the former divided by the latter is 0.013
